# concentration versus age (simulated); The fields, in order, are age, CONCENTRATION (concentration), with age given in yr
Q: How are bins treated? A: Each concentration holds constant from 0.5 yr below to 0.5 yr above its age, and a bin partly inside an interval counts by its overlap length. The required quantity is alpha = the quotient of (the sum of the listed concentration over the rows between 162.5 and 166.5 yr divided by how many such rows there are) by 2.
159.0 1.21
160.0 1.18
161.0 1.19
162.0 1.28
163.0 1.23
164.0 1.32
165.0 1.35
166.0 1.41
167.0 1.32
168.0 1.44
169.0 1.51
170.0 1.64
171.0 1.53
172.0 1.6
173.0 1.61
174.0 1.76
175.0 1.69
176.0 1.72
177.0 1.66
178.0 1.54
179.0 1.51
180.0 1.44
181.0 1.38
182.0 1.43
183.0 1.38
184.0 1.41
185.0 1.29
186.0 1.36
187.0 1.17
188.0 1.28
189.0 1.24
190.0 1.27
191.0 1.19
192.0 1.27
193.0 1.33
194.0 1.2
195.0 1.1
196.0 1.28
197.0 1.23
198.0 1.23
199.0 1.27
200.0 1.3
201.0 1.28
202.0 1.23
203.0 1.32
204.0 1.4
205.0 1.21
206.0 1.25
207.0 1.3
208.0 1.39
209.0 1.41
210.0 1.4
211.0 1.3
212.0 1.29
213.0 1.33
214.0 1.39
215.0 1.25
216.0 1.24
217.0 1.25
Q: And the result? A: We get 0.664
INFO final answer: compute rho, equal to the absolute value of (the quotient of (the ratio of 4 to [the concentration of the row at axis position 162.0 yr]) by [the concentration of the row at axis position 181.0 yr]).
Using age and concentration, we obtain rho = 2.26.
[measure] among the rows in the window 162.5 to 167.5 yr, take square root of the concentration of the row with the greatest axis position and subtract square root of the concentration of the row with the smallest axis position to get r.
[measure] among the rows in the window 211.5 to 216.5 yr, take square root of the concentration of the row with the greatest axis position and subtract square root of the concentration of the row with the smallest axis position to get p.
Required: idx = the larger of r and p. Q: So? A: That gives 0.040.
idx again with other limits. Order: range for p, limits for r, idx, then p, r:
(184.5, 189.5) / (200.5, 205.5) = -0.022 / -0.02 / -0.03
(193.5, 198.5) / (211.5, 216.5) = 0.014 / 0.01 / -0.02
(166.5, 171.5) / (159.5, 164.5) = 0.088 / 0.09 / 0.06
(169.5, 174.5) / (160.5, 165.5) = 0.071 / 0.05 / 0.07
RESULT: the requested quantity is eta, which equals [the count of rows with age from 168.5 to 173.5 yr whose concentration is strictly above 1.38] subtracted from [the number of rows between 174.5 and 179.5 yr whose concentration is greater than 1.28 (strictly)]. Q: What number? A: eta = 0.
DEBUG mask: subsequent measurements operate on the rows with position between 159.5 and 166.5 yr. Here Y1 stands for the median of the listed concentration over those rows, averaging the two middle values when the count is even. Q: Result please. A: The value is 1.28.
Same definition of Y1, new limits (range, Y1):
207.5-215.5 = 1.36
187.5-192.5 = 1.27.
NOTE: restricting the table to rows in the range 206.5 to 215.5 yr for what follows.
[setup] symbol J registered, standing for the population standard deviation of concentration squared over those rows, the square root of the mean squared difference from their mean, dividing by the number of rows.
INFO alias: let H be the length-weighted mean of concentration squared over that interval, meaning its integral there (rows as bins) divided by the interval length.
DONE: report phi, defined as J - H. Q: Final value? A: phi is -1.65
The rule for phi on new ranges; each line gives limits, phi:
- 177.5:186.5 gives -1.80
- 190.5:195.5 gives -1.30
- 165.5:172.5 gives -1.93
